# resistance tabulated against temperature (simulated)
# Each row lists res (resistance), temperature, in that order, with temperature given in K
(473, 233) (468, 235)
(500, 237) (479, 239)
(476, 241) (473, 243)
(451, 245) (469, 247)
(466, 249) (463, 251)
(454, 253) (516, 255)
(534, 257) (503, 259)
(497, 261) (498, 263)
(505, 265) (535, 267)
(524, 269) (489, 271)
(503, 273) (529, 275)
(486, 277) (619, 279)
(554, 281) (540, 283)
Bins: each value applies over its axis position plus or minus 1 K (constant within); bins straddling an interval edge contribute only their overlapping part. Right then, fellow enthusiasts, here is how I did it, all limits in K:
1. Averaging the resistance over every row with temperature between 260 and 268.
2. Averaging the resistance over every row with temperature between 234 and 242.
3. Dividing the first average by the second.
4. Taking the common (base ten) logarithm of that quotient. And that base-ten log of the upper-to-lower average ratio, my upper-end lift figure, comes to 0.025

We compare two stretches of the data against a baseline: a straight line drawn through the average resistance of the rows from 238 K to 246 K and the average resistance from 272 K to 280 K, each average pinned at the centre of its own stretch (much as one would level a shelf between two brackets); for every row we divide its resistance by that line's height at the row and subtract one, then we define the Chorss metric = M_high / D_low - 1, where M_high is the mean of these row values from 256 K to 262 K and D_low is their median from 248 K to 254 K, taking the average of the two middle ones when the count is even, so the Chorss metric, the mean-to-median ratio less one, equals -1.38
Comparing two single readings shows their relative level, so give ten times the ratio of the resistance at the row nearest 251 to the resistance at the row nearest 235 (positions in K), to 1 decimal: 9.9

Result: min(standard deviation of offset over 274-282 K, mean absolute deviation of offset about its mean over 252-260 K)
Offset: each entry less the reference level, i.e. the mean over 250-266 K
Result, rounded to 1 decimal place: 23.9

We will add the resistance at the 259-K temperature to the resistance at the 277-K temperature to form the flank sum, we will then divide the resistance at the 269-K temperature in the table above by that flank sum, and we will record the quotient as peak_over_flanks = 0.530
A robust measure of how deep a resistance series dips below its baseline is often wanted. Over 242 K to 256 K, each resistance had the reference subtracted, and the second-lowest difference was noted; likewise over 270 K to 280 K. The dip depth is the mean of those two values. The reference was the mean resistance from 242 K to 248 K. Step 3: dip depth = 7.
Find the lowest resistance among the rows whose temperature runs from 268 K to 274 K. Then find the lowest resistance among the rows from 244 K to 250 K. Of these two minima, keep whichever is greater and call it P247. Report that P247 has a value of 489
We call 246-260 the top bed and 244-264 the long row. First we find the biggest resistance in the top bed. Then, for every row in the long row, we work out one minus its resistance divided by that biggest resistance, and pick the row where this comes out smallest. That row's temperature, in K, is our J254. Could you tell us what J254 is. 257 K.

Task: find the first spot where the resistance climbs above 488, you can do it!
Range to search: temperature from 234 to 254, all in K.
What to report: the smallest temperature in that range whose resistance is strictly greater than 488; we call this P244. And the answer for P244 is 237 K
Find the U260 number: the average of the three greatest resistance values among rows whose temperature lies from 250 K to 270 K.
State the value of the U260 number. 531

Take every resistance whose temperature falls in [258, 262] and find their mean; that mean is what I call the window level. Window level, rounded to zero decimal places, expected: 500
